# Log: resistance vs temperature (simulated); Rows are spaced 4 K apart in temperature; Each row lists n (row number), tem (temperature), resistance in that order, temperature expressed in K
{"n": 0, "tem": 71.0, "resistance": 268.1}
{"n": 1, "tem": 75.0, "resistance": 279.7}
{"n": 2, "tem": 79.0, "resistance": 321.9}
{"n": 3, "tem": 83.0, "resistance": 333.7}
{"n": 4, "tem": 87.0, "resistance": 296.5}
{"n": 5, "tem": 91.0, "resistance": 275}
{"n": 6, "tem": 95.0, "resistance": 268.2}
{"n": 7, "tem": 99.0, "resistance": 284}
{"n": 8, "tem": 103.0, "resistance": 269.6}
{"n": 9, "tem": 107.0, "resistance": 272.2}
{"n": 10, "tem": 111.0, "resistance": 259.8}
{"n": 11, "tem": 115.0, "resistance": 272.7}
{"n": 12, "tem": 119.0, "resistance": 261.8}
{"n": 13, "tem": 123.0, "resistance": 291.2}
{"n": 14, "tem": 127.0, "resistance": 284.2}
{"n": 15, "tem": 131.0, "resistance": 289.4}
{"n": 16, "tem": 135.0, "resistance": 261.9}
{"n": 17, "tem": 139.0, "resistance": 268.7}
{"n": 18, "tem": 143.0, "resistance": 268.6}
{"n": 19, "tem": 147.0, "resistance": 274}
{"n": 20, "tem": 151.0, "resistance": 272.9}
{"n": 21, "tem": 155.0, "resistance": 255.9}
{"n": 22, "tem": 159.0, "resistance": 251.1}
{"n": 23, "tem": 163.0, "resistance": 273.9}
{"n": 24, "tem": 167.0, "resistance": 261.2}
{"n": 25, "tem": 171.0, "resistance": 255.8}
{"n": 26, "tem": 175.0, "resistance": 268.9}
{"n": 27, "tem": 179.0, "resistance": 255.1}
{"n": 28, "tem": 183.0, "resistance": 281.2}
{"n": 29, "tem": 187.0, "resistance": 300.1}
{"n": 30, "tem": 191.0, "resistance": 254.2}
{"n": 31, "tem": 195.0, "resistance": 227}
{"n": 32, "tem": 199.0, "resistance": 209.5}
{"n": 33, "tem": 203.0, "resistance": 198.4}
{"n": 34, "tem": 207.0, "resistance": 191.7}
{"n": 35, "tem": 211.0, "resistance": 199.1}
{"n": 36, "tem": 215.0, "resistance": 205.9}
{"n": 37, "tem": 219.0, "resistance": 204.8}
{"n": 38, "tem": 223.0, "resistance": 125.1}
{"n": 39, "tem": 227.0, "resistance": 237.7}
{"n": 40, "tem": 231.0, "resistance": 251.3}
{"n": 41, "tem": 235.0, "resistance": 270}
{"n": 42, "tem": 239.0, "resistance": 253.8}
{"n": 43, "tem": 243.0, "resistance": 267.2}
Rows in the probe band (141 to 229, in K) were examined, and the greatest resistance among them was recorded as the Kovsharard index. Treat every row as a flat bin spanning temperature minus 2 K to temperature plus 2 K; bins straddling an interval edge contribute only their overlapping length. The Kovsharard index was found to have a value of 300.1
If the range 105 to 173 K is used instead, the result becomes 291.2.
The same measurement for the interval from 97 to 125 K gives 291.2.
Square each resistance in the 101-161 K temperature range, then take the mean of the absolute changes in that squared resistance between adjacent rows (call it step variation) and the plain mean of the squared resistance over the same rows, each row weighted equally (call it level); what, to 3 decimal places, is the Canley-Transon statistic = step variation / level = 0.076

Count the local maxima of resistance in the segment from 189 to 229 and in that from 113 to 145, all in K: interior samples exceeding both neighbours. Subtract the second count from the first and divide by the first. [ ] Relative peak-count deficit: -2.0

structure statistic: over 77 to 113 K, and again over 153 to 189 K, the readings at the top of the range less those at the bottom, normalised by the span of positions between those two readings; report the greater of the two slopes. 1.4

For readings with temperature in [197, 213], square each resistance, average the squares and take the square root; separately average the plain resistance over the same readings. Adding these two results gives 399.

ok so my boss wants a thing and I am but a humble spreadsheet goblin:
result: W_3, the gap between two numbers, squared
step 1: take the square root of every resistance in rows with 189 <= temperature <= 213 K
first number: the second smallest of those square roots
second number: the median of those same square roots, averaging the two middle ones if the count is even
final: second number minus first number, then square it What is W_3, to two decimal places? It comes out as 0.04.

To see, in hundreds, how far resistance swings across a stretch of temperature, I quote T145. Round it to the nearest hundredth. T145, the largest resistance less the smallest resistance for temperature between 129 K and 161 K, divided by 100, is 0.38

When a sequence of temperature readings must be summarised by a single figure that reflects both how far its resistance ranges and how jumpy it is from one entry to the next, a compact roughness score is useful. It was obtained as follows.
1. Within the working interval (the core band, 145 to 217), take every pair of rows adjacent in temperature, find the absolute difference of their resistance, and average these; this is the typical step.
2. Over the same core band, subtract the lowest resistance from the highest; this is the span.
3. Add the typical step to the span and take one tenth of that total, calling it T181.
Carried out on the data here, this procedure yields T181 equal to 12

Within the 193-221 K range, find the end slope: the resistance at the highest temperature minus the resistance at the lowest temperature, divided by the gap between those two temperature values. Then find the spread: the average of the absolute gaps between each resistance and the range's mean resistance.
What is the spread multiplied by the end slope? -7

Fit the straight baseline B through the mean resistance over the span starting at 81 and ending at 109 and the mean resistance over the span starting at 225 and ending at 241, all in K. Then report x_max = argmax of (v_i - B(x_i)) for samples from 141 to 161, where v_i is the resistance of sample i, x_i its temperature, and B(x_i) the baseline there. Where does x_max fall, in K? 147.0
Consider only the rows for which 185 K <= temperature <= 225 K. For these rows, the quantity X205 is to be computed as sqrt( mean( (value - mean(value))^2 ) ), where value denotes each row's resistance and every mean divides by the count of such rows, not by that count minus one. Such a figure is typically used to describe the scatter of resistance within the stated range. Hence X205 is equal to 43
